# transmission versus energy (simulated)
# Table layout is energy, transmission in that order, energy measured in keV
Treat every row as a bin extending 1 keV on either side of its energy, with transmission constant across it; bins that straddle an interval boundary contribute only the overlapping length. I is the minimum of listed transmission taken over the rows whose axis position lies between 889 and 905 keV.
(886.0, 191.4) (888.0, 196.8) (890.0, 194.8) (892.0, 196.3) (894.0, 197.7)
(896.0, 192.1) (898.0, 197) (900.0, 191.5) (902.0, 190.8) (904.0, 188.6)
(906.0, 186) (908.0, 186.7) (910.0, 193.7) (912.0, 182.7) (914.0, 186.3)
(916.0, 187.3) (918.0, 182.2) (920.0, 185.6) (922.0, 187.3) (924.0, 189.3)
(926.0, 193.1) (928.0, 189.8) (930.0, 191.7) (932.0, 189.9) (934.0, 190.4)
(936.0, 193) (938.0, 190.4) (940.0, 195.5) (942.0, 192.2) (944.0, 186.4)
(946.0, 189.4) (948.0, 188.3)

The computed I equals 188.6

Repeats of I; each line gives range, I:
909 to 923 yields 182.2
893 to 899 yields 192.1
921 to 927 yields 187.3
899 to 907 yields 186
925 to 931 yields 189.8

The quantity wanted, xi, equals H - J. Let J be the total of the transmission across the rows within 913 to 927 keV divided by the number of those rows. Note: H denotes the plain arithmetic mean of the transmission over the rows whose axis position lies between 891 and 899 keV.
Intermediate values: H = 196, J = 187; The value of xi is 8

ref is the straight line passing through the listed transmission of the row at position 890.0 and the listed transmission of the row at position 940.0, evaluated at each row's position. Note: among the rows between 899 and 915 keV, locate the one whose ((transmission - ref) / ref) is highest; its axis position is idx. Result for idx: 910.0 keV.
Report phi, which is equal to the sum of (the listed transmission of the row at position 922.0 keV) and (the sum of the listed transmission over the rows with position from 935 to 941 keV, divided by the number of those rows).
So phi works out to 380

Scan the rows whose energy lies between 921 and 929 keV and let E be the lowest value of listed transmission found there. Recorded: 187.3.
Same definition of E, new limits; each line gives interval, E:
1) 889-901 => 191.5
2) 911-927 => 182.2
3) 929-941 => 189.9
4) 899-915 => 182.7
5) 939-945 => 186.4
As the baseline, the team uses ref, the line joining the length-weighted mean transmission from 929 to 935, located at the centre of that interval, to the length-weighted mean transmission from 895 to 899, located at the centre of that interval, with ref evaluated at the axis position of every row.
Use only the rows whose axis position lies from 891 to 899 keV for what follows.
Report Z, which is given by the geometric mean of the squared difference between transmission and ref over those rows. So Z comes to 5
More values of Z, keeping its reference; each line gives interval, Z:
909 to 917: 14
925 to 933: 1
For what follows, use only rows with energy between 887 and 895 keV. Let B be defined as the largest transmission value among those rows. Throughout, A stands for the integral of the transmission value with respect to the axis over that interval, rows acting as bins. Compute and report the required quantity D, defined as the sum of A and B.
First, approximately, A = 1571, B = 197.7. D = 1769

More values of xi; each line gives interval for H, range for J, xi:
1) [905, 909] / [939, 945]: -5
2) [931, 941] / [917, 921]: 8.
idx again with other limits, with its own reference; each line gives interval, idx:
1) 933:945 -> 940.0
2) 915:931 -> 926.0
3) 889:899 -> 894.0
